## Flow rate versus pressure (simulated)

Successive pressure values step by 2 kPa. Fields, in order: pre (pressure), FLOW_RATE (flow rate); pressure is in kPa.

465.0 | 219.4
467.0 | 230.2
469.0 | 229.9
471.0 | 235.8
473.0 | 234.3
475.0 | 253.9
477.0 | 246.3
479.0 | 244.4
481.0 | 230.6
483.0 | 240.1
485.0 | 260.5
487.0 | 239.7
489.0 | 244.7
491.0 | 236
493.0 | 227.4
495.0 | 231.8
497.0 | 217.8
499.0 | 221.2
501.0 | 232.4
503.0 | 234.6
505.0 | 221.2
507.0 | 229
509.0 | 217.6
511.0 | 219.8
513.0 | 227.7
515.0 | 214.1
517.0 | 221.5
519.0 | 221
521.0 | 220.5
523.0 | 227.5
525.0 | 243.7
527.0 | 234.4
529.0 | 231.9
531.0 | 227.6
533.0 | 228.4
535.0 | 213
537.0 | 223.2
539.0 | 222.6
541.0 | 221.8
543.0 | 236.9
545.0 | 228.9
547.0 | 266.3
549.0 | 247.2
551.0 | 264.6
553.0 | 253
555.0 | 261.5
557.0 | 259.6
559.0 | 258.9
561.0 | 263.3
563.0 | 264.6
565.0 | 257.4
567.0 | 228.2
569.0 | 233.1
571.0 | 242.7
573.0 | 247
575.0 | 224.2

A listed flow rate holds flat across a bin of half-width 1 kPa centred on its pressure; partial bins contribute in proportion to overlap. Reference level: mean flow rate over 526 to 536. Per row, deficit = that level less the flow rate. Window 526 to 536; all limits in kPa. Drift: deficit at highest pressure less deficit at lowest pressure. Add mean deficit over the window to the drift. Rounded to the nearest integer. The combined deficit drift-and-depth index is 21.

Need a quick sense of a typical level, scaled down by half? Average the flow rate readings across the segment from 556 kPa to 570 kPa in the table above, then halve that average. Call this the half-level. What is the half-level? 126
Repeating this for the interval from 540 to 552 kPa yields 122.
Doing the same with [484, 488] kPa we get 125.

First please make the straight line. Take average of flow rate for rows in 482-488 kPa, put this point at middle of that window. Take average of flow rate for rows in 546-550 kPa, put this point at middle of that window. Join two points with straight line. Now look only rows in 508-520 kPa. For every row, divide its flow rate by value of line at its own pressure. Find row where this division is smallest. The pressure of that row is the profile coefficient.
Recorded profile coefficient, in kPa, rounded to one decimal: 515.0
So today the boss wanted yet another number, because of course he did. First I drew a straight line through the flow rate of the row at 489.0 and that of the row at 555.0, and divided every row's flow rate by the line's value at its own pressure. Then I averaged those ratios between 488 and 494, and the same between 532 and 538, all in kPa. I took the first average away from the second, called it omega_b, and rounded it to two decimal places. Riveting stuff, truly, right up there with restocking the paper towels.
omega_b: -0.10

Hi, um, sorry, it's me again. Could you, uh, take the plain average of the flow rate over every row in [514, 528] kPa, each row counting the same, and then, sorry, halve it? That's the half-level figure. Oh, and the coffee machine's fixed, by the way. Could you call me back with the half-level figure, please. 113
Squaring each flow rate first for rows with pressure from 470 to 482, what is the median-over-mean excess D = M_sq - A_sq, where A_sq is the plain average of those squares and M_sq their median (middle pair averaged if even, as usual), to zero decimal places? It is -423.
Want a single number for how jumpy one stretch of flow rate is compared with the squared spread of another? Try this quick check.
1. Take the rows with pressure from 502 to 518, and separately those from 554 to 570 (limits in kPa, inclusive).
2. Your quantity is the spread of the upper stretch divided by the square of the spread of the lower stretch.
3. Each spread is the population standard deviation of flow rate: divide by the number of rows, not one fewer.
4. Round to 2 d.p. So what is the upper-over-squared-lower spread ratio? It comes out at 0.34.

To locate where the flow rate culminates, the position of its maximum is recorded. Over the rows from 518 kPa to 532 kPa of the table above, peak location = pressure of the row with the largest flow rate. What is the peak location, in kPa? 525.0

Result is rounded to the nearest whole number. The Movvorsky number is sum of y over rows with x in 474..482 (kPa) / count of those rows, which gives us 244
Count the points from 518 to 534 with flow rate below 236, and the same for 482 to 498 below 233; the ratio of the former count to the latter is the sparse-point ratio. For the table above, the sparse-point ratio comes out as 2.3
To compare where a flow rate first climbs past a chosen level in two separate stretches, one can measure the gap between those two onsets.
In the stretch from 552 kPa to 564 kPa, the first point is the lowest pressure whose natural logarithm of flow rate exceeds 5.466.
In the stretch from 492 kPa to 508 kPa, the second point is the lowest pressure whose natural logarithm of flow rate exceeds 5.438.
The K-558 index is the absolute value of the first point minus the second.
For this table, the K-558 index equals 58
